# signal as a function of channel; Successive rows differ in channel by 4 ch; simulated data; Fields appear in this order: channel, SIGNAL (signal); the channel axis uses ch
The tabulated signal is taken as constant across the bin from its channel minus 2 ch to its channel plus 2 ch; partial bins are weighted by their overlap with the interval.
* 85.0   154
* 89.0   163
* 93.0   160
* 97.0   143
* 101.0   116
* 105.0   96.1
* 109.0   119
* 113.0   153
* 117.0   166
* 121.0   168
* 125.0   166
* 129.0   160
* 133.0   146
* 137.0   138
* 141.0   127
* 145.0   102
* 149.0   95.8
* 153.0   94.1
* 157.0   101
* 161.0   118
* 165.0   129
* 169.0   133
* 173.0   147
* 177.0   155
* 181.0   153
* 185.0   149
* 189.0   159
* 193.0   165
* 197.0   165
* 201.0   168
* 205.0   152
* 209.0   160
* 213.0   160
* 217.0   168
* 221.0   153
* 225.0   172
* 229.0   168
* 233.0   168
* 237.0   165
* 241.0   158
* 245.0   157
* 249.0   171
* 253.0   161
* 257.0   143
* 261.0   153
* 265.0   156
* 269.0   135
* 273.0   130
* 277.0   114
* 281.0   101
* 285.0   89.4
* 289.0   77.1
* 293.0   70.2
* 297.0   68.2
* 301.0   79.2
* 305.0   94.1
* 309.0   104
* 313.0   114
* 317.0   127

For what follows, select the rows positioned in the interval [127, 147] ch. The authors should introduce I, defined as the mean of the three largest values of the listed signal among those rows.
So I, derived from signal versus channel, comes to 148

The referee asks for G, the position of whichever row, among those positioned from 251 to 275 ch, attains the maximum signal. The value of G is 253.0 ch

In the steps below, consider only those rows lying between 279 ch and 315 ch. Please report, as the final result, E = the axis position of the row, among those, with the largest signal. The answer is 313.0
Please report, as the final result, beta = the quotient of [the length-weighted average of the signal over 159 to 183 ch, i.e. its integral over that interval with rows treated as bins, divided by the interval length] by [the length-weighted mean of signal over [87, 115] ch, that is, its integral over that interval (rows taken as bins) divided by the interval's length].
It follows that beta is 1.03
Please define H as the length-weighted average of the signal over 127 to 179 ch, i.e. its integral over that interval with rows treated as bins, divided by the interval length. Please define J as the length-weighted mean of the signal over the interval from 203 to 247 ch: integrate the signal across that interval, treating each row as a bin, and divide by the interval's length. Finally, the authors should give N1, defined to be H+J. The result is 289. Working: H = 127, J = 162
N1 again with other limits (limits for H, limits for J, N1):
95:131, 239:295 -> 273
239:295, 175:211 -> 288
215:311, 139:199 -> 264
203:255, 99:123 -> 299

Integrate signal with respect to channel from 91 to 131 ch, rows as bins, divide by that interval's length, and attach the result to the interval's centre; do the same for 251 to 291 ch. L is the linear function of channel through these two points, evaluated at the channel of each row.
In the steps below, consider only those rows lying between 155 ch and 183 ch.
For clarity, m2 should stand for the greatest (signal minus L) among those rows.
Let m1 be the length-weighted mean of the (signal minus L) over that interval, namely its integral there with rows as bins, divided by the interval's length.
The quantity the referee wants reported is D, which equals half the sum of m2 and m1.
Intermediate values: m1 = -4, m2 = 18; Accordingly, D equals 7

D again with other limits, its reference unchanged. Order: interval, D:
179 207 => 29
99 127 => 10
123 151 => 7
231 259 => 37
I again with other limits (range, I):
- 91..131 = 167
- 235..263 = 166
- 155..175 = 136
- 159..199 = 163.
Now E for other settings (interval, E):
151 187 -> 177.0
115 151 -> 121.0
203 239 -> 225.0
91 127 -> 121.0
